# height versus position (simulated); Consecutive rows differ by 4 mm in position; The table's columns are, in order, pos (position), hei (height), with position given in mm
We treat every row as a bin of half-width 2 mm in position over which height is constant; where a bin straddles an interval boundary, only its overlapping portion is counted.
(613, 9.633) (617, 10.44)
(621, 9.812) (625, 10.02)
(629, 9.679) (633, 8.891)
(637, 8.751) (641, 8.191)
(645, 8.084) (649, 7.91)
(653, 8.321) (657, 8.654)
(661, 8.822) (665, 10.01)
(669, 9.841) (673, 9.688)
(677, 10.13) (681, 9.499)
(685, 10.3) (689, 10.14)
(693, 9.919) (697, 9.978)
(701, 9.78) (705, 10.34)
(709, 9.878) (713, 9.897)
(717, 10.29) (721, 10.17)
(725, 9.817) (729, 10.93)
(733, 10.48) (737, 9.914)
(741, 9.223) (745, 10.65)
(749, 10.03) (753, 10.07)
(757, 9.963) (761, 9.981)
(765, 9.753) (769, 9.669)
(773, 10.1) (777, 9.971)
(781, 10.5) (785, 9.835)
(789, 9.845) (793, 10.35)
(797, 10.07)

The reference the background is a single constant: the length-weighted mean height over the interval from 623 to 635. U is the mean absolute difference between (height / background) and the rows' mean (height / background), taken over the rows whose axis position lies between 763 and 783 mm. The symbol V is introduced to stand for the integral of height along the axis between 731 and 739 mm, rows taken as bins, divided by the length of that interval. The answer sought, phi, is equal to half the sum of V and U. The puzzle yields 5.11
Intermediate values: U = 0.025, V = 10.2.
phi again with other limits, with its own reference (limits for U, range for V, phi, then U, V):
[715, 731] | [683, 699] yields 5.06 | 0.033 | 10.1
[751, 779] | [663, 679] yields 4.97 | 0.013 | 9.9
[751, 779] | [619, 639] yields 4.72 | 0.013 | 9.4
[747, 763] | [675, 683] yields 4.91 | 0.004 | 9.8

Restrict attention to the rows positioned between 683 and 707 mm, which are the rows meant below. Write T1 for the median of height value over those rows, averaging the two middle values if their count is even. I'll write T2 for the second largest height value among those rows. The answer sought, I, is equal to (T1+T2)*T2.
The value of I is 210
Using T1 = 10.1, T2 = 10.3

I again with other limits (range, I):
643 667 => 153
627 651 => 154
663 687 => 203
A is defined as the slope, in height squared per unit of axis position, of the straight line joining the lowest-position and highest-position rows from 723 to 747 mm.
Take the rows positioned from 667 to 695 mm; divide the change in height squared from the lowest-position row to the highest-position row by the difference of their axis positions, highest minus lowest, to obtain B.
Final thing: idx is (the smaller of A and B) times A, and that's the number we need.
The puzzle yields 0.05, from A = 0.9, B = 0.1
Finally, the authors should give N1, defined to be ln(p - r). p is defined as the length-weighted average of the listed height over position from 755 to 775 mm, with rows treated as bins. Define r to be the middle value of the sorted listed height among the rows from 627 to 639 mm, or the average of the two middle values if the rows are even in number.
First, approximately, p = 9.9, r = 8.89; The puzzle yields 0.0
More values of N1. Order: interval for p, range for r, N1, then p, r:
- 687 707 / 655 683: -1.1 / 10.0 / 9.69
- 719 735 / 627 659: 0.6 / 10.3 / 8.49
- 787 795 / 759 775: -1.5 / 10.1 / 9.87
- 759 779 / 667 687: -2.9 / 9.9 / 9.84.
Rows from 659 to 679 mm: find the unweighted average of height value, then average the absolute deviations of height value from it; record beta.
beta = 0.35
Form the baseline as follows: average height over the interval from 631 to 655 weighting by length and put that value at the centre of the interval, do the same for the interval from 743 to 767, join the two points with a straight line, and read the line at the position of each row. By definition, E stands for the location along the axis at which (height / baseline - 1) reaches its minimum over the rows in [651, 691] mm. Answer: 653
